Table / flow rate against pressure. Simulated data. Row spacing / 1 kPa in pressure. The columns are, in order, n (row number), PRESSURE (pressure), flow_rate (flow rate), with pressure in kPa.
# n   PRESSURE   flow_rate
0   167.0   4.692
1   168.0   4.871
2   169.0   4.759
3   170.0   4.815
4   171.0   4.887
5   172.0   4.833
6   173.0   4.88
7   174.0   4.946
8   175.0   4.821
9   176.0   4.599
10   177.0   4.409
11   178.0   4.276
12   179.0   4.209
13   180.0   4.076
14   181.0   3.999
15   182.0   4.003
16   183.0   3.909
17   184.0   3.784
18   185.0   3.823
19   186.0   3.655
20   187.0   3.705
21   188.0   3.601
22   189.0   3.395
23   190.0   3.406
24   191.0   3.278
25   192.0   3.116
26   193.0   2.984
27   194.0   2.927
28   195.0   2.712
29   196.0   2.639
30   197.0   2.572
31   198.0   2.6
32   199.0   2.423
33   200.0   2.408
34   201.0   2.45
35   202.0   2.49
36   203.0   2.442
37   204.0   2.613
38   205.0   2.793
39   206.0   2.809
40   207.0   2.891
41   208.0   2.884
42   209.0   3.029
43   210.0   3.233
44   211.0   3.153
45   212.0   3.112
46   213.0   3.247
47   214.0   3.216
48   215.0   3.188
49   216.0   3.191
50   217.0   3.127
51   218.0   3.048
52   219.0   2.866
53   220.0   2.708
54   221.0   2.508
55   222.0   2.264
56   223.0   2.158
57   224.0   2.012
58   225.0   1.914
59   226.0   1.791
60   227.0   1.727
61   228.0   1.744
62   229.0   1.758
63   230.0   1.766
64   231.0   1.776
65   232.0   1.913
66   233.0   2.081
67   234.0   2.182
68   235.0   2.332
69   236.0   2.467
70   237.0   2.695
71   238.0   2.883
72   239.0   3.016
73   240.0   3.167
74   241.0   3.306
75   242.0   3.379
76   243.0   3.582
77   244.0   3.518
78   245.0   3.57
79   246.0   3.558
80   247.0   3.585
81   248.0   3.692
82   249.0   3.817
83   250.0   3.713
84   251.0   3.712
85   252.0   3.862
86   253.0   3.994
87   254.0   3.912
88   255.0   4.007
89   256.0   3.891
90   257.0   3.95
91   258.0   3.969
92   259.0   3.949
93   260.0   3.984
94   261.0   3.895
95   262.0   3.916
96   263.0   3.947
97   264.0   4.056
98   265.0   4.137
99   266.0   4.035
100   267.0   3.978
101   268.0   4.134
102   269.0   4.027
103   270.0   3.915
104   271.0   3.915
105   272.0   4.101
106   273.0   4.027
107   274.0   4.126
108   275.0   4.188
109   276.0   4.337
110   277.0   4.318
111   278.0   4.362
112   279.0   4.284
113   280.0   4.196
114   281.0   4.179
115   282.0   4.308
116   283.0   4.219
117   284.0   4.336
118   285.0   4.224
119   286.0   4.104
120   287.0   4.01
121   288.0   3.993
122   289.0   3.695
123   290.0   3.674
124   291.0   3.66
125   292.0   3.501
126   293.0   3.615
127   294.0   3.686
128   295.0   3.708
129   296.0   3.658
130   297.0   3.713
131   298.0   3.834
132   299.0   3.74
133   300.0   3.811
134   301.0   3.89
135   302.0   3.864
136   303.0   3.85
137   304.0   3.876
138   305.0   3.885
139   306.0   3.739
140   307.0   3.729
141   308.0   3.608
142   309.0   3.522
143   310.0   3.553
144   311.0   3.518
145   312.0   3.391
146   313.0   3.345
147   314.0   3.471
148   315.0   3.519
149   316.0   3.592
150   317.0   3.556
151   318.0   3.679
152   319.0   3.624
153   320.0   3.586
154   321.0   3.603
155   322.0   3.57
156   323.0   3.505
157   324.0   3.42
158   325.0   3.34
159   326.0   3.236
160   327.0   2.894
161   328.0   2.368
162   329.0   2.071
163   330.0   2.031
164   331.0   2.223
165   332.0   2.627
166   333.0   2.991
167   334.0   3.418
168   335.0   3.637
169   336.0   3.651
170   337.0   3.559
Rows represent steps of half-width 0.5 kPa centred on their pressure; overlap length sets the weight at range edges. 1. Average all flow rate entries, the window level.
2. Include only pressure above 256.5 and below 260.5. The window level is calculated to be 3.96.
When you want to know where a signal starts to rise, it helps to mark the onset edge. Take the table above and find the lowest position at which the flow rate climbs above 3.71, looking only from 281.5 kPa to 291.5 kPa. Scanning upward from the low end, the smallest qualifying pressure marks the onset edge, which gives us 282.0 kPa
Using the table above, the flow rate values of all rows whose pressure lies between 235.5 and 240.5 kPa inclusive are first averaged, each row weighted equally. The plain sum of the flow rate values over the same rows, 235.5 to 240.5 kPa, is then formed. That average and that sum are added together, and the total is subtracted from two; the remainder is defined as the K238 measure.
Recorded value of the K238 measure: -15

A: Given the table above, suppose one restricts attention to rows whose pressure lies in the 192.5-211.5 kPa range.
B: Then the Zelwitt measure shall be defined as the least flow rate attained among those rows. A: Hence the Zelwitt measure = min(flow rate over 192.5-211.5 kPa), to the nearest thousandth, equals 2.408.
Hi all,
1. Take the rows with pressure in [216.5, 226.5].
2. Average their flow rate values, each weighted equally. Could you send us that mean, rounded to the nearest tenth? 2.4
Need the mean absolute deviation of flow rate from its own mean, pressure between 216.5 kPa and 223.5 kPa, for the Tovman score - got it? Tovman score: 0.31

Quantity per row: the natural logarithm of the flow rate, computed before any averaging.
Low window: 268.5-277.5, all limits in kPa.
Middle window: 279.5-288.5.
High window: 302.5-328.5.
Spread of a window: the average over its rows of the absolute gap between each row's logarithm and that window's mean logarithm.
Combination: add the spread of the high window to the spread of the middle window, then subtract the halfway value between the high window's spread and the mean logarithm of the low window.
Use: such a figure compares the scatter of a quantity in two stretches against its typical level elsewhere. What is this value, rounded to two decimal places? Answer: -0.65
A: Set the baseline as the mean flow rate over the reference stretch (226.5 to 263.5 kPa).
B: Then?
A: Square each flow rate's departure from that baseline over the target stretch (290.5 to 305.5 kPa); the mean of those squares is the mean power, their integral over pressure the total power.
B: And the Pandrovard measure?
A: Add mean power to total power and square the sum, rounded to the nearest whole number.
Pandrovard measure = 27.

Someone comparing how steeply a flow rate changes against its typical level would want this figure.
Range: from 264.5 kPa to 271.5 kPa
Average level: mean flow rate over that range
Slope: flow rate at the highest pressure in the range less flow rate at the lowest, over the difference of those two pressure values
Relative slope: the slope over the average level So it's -0.009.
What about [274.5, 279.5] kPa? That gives 0.006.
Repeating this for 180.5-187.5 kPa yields -0.013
